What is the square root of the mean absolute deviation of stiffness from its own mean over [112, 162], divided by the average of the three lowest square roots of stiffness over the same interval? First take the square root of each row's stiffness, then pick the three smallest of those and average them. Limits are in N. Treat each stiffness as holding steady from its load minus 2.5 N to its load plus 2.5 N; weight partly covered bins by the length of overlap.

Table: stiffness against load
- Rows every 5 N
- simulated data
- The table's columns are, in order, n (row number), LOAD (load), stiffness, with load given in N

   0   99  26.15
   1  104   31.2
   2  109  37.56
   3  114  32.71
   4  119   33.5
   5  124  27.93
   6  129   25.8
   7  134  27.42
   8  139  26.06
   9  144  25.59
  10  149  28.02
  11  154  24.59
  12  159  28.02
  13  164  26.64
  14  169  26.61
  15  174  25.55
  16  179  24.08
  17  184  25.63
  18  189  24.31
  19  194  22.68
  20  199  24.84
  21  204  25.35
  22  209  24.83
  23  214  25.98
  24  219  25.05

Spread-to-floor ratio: 0.29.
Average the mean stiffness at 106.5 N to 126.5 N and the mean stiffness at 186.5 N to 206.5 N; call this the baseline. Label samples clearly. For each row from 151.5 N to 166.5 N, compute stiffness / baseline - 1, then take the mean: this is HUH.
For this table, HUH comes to -0.077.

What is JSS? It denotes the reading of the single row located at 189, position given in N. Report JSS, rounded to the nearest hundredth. 24.31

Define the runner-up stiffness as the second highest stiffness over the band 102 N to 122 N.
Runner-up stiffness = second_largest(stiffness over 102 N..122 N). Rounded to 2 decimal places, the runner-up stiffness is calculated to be 33.50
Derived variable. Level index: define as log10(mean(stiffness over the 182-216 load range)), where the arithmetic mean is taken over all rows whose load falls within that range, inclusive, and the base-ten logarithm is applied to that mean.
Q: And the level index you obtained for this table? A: 1.39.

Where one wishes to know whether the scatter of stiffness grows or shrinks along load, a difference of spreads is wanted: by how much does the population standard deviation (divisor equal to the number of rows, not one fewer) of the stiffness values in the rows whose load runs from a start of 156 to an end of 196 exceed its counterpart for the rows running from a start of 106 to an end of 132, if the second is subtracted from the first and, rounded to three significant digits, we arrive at -2.59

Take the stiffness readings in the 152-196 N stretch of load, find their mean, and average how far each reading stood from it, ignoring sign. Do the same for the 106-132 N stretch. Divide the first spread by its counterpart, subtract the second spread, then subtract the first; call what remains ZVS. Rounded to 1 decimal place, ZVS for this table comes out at -4.6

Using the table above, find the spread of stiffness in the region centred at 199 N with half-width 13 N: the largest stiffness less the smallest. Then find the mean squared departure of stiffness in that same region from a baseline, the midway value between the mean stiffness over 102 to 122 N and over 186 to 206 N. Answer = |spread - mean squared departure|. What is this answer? 19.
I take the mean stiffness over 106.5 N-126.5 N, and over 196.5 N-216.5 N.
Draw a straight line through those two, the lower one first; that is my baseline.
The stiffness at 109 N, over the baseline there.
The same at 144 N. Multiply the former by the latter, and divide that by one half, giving 1.87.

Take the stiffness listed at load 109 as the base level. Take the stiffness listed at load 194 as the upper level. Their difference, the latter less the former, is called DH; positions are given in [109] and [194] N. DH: -15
